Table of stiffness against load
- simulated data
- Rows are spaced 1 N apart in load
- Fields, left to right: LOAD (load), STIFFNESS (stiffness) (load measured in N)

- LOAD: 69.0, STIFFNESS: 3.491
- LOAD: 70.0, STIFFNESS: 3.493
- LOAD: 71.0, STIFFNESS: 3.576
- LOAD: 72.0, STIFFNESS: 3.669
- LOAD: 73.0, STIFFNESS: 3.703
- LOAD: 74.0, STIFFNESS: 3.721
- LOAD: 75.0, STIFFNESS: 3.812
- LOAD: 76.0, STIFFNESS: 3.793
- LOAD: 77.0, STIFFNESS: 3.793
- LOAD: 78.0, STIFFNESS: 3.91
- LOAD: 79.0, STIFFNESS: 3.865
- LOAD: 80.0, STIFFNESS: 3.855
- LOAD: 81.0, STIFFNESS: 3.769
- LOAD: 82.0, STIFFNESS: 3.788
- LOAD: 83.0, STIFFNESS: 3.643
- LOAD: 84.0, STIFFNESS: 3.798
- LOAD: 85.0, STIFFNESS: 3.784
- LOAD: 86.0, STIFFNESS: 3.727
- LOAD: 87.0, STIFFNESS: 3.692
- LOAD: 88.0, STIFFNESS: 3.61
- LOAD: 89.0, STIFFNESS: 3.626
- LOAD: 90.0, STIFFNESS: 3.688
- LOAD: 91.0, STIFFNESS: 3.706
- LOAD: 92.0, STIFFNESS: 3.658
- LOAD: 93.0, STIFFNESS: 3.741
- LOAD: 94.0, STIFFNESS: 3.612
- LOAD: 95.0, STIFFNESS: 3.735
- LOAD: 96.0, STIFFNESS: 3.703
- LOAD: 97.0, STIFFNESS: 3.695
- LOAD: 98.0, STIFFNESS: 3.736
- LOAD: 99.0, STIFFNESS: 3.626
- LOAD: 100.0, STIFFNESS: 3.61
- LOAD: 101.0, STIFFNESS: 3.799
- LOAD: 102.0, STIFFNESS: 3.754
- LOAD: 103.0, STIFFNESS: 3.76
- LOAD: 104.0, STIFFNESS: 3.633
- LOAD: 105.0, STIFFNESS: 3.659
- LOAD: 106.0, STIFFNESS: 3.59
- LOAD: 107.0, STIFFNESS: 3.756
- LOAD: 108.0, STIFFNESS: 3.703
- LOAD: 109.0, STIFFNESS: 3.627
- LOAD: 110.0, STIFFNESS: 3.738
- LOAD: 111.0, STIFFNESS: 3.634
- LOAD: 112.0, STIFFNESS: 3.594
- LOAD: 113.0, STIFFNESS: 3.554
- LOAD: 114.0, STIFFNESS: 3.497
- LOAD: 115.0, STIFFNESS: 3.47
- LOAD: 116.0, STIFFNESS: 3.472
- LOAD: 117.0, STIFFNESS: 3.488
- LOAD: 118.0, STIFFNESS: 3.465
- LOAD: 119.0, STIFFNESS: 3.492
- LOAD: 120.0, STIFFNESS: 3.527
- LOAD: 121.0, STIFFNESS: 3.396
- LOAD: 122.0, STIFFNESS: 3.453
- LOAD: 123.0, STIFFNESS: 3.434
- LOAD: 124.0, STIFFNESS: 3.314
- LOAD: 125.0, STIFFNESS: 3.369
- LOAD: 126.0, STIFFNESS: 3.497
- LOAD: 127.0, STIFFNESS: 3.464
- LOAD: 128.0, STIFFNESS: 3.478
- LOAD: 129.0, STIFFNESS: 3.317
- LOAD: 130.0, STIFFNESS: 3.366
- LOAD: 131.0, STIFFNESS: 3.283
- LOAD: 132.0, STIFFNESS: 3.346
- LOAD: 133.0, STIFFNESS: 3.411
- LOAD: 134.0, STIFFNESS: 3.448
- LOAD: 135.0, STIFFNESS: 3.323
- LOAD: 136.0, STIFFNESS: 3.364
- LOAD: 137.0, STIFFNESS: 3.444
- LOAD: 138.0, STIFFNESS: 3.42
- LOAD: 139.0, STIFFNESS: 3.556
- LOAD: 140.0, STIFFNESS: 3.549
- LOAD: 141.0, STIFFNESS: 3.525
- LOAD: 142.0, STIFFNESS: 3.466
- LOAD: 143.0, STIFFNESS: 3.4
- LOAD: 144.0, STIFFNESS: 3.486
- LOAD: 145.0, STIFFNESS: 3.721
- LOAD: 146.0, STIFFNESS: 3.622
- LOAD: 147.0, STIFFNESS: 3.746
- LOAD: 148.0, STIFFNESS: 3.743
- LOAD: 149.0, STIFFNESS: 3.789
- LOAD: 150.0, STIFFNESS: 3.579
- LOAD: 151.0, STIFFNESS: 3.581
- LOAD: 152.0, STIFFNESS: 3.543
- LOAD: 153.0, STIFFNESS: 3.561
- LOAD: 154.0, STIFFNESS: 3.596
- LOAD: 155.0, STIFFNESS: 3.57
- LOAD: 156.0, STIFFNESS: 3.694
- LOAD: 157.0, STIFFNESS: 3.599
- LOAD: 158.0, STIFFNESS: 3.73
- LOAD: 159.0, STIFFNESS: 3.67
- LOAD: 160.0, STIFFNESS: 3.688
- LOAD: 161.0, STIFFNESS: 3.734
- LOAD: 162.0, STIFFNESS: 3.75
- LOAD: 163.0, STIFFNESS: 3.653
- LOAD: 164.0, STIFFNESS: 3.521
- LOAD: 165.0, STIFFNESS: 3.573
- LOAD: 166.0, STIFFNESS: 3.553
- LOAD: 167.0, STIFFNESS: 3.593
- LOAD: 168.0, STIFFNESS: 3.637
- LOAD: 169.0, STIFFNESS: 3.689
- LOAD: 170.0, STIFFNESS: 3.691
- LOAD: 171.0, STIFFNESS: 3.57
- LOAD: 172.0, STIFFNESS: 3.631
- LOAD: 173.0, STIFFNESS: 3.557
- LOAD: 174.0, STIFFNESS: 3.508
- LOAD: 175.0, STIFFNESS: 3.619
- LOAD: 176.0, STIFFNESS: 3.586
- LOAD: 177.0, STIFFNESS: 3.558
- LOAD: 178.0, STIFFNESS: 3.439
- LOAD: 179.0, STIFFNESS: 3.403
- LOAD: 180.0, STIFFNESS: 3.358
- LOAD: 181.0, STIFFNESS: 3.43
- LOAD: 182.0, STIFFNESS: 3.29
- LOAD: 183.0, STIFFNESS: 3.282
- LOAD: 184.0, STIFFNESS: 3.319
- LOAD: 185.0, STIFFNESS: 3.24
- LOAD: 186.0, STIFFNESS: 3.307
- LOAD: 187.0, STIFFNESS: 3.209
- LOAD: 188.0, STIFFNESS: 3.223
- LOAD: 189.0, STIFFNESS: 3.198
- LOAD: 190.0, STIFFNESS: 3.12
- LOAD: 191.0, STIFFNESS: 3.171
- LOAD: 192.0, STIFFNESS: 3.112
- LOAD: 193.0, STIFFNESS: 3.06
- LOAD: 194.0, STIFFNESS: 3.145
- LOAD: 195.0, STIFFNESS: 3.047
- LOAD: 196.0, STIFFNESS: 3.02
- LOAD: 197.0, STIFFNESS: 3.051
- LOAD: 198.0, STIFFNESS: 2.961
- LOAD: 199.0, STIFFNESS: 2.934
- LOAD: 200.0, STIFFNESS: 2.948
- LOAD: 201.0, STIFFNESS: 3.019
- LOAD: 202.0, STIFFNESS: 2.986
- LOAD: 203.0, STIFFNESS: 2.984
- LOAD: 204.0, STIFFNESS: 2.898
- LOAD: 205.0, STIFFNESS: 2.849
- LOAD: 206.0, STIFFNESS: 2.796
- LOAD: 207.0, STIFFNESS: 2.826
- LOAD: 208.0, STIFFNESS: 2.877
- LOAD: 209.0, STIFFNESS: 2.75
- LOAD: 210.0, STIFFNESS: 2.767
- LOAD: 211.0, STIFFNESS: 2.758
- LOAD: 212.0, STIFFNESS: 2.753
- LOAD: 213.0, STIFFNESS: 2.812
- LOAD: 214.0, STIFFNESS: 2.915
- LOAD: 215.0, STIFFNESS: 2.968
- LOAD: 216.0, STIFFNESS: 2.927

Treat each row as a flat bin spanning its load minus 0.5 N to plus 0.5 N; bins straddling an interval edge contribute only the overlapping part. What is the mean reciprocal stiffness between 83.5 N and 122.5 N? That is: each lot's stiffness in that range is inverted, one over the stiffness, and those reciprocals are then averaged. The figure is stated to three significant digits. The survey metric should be 0.275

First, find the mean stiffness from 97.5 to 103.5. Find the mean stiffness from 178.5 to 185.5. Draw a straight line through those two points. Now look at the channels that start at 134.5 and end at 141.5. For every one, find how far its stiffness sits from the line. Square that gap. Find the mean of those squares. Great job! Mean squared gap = 0.016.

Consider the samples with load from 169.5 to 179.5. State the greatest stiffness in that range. 3.691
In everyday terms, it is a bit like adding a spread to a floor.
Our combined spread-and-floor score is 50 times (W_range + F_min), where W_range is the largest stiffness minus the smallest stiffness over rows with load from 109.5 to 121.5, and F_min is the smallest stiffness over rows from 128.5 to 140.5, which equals 181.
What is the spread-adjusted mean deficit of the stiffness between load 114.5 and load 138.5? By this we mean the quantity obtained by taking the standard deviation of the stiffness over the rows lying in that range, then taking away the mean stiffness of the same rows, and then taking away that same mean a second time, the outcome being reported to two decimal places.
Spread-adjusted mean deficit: -6.77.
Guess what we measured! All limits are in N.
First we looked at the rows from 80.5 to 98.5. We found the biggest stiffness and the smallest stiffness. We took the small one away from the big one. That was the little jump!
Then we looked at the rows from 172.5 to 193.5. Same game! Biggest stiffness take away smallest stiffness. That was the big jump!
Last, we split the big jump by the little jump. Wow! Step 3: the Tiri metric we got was 3.0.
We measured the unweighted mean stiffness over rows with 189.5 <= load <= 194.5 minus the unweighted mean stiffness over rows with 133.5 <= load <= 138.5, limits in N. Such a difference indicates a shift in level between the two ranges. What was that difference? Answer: -0.28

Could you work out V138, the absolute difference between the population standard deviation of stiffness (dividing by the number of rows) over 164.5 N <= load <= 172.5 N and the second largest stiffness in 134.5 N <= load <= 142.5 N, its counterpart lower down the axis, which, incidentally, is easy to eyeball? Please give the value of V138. 3.50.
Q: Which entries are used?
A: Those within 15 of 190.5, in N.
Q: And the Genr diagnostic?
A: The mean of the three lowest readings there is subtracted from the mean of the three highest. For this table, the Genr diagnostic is 0.63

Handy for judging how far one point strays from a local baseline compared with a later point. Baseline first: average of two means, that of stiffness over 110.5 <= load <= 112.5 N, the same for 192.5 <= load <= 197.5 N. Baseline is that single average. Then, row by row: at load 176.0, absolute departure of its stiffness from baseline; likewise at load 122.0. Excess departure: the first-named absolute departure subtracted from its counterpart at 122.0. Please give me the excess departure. -0.13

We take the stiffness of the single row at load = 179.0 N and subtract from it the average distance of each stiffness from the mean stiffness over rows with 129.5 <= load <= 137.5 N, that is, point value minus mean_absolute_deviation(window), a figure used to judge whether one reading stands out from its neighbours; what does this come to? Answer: 3.4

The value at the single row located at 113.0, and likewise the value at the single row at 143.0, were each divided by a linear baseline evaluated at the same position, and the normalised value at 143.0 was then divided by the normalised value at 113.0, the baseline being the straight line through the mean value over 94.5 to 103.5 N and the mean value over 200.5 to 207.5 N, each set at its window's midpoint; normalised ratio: 1.02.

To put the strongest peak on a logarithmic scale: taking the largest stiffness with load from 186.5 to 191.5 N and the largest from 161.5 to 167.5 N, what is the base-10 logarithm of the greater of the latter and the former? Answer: 0.574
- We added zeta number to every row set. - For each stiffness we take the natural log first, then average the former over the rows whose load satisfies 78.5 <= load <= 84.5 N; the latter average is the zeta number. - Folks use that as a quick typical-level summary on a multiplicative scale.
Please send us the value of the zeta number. 1.33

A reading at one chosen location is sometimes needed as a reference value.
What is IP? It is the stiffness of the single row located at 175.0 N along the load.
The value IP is 3.619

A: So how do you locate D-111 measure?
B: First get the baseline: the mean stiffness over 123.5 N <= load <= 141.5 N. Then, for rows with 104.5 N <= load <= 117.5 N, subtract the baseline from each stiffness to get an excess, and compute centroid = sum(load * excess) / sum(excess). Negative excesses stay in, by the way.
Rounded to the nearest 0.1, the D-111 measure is 109.5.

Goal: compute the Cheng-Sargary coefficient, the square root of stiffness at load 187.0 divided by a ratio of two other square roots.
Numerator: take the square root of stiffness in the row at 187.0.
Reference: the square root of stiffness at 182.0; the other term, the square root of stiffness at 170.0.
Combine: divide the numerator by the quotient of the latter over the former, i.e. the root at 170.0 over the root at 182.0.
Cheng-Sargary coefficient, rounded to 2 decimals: 1.69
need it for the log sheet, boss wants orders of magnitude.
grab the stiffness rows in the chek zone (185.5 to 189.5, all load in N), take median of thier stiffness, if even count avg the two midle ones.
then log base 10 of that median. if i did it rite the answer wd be 0.51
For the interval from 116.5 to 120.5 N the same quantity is 0.54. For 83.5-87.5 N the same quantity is 0.57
